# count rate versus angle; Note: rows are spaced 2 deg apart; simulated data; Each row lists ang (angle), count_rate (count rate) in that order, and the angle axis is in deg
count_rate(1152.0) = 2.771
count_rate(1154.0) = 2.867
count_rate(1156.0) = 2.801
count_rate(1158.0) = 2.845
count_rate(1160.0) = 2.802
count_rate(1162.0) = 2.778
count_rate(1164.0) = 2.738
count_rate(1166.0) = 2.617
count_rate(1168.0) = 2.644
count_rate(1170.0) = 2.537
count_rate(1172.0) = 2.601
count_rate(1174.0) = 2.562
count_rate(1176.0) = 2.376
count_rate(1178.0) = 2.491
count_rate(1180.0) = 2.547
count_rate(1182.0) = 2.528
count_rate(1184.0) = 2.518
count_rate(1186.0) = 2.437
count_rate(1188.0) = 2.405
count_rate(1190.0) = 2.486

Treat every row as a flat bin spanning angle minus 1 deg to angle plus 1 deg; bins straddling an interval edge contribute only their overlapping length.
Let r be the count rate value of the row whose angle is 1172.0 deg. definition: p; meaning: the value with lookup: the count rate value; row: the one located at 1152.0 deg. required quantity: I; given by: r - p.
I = -0.170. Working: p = 2.771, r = 2.601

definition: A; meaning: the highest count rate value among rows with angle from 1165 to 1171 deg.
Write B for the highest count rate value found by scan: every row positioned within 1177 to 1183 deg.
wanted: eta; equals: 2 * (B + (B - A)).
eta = 4.9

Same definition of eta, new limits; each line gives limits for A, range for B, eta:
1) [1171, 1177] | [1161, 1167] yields 5.9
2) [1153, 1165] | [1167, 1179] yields 4.8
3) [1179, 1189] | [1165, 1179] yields 5.5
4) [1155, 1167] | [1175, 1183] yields 4.5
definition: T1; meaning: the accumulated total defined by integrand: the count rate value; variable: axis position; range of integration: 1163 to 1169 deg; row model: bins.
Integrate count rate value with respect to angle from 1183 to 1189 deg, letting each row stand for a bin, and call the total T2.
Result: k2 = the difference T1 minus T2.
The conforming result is 1.3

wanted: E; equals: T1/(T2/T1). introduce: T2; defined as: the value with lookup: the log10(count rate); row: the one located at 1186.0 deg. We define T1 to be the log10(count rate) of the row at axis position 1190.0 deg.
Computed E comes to 0.404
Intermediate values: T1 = 0.40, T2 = 0.387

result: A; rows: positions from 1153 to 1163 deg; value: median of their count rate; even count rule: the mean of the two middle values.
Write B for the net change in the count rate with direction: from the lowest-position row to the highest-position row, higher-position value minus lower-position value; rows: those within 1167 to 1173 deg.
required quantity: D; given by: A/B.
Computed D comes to -65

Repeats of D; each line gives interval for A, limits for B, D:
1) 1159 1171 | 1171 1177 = -12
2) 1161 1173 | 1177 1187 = -49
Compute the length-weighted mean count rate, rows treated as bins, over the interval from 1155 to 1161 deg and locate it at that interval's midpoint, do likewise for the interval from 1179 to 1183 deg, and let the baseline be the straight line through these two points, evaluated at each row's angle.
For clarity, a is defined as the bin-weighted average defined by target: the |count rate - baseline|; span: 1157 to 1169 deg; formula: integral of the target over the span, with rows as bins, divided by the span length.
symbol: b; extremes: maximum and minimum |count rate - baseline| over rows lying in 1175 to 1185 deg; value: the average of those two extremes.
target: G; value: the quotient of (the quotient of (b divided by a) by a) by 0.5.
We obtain 187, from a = 0.035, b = 0.11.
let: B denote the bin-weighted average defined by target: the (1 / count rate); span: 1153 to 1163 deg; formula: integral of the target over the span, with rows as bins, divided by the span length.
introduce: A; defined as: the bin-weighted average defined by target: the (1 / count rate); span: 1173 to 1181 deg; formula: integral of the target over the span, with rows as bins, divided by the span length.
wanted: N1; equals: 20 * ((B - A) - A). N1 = -9.0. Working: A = 0.401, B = 0.355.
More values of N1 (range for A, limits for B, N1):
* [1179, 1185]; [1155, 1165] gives -8.6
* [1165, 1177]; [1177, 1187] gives -7.7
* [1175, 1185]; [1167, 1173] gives -8.3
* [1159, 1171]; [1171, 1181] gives -7.0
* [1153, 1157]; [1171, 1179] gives -6.1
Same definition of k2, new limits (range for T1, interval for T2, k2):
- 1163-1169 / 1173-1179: 1.1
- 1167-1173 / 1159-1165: -1.1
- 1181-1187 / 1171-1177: -0.1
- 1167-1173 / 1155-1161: -1.3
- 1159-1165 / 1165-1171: 1.0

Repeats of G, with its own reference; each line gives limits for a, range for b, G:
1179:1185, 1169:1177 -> 4955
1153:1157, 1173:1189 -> 515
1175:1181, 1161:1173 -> 13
